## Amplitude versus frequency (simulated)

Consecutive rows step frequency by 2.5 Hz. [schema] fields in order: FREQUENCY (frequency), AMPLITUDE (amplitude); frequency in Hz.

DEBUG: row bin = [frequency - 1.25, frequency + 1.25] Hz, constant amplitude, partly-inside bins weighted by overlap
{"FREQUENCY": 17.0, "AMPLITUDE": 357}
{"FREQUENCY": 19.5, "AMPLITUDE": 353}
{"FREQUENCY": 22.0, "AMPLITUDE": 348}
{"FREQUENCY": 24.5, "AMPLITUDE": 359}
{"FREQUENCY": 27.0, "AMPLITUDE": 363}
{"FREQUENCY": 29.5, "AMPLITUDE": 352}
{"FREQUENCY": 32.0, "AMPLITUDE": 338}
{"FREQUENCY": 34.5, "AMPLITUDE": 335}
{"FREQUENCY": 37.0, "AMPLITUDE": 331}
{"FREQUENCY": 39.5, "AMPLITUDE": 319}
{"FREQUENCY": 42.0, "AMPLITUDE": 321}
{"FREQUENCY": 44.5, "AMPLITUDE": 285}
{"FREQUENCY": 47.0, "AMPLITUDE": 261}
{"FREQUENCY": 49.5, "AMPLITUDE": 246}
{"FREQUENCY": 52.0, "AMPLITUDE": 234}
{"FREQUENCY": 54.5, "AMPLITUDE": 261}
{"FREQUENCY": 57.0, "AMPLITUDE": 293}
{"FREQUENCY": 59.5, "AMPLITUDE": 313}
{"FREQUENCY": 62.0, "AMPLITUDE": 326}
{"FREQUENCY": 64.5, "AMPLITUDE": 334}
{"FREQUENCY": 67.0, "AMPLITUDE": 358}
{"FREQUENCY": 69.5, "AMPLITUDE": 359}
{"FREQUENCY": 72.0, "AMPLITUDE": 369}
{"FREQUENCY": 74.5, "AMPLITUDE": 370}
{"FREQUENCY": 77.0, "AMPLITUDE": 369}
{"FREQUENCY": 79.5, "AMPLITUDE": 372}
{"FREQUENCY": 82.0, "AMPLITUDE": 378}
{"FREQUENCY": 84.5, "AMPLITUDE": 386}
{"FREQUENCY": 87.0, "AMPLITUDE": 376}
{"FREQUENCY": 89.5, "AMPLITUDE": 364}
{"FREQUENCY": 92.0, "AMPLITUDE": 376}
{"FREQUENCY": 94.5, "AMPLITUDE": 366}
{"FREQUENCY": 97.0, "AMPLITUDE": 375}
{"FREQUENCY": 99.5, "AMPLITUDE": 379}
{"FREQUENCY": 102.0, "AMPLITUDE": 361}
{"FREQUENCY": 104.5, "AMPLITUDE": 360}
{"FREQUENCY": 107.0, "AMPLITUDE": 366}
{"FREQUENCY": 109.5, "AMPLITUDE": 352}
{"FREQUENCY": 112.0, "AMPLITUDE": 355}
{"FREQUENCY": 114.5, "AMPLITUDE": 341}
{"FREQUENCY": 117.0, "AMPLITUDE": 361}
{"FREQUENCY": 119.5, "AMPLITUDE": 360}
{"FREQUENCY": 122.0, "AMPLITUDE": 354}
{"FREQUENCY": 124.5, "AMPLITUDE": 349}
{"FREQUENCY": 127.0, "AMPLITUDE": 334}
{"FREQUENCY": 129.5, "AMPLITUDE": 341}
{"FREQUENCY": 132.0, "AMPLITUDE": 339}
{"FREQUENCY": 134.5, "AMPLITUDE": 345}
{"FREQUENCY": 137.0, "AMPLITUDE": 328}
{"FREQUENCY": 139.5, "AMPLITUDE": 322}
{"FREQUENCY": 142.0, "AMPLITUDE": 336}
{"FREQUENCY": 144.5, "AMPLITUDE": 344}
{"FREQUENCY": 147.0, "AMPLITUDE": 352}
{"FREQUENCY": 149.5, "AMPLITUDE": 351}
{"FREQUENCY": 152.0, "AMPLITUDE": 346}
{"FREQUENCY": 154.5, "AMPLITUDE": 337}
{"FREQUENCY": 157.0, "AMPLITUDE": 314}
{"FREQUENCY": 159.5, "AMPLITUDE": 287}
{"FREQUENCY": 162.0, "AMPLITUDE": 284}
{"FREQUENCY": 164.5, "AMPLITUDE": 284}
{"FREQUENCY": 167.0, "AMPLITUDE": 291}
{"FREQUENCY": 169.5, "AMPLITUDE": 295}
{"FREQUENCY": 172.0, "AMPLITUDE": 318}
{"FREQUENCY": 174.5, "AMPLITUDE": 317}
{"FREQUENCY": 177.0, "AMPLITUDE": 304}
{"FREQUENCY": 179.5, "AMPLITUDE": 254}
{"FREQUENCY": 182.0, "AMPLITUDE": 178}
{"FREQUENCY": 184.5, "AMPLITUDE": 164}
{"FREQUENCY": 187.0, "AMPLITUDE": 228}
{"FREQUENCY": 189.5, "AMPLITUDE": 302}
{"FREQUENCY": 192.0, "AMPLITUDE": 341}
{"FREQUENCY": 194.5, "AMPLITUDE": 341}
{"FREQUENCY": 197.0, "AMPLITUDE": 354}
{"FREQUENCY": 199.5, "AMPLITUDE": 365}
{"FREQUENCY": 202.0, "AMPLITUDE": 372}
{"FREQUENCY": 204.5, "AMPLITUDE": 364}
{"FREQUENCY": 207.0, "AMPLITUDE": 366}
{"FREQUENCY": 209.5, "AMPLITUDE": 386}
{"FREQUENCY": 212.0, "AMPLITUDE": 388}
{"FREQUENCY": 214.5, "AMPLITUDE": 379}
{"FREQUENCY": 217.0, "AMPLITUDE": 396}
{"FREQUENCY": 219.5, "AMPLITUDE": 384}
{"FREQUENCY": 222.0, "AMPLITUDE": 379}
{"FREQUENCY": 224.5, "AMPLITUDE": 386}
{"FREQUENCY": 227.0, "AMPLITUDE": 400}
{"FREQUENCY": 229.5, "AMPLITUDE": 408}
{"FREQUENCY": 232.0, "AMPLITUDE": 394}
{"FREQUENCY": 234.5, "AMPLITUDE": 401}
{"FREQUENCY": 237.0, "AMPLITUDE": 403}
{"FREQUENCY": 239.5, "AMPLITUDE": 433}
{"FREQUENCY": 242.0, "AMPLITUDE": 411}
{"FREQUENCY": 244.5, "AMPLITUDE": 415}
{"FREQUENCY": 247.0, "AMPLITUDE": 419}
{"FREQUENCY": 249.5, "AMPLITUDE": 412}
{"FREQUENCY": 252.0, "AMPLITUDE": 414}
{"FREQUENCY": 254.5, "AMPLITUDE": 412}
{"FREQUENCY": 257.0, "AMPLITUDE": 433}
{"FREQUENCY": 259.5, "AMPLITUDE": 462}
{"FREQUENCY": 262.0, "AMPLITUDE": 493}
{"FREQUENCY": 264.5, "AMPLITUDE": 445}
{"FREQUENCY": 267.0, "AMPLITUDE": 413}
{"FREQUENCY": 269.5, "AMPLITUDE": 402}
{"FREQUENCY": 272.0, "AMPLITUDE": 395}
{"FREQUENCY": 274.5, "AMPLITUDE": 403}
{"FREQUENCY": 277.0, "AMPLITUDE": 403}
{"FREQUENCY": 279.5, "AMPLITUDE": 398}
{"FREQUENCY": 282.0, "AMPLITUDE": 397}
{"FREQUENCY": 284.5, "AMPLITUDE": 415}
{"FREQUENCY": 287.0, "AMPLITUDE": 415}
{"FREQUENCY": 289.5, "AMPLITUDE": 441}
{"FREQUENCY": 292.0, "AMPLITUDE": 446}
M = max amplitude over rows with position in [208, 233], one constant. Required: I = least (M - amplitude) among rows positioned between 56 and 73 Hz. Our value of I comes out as 39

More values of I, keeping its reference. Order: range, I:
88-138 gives 29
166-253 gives -25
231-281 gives -85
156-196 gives 67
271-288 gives -7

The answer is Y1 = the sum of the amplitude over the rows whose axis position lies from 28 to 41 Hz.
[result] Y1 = 1675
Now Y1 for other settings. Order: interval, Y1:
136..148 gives 1682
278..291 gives 2066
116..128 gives 1758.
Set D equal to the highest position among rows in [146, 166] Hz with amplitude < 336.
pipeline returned 164.5 Hz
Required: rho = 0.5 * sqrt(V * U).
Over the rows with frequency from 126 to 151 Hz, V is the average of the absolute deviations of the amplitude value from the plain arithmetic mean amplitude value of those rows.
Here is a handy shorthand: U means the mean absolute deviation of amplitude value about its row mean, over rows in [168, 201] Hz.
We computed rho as 9.7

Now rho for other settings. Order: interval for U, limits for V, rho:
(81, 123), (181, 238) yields 10.6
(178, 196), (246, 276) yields 18.1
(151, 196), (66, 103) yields 7.8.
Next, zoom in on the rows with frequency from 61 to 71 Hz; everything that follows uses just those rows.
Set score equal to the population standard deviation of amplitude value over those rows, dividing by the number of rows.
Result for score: 15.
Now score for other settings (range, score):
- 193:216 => 14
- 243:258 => 7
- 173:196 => 63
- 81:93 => 7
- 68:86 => 8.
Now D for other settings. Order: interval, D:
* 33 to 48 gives 47.0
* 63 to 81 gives 64.5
